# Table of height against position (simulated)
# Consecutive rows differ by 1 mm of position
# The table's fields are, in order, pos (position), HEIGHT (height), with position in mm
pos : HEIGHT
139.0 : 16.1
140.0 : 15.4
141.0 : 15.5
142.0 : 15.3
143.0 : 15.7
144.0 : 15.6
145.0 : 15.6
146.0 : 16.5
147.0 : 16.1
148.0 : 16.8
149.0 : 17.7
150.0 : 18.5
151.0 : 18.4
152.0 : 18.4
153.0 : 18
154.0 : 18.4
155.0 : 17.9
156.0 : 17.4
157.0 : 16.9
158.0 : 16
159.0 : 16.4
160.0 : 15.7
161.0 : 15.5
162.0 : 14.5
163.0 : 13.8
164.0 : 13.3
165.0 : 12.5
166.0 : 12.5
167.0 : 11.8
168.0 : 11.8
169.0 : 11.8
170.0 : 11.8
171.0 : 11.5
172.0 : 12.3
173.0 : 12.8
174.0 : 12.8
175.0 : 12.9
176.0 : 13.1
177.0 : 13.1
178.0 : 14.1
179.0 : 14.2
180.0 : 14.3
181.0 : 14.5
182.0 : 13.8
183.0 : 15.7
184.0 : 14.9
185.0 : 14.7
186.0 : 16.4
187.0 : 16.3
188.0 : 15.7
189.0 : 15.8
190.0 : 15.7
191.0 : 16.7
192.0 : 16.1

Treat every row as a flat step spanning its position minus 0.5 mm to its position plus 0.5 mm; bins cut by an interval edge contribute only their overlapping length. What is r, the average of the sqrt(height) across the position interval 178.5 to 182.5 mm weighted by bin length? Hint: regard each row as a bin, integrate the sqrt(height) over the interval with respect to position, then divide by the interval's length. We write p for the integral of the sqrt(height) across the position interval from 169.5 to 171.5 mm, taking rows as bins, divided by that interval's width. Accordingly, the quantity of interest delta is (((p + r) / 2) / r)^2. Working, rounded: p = 3.4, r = 3.77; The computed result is 0.91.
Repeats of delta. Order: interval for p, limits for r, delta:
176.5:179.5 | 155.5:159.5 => 0.91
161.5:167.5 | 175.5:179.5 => 0.98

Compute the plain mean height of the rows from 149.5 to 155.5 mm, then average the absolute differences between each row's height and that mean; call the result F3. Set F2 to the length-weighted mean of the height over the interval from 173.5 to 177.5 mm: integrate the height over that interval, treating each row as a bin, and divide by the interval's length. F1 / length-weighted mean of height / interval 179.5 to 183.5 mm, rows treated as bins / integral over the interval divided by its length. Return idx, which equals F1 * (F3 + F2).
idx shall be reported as 192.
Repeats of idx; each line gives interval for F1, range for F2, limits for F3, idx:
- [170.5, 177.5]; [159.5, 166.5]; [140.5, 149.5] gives 184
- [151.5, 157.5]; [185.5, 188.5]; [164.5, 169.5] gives 294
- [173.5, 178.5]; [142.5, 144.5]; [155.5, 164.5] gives 221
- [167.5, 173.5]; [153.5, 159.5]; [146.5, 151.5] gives 216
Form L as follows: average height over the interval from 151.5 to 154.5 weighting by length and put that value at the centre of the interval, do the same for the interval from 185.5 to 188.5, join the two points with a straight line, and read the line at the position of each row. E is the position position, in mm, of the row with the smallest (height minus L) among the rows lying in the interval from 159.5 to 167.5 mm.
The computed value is 167.0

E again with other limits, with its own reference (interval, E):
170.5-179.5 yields 171.0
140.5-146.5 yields 142.0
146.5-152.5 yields 147.0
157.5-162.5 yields 162.0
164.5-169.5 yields 167.0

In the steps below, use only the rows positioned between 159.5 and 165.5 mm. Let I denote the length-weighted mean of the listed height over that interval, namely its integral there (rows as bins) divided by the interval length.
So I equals 14.2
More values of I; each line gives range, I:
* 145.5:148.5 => 16.5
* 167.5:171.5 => 11.7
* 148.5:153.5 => 18.2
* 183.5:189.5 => 15.6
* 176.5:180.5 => 13.9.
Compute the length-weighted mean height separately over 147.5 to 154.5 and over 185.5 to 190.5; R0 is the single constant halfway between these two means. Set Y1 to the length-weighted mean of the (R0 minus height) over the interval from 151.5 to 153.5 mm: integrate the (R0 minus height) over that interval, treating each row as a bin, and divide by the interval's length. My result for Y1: -1.2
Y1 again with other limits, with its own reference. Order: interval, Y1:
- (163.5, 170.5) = 4.8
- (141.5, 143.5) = 1.5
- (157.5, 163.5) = 1.7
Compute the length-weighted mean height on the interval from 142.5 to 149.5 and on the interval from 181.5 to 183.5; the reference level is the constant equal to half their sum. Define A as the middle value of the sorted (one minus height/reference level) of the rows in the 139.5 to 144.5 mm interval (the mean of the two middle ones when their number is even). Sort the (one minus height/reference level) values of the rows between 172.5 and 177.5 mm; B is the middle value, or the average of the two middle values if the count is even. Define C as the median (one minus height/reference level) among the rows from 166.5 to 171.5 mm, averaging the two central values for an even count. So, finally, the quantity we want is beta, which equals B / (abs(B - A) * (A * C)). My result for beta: 3652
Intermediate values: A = 0.00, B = 0.17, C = 0.24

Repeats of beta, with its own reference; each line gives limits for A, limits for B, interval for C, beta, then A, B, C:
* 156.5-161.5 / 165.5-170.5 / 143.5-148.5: 759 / -0.03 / 0.24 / -0.04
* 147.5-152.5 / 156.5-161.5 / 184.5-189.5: -59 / -0.19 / -0.03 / -0.02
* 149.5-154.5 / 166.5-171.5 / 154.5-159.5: 34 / -0.19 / 0.24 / -0.09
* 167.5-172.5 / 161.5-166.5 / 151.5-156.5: -39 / 0.24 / 0.14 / -0.16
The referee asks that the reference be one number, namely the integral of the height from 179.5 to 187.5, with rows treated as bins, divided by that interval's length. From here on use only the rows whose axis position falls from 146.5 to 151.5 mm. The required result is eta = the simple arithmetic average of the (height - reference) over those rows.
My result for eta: 2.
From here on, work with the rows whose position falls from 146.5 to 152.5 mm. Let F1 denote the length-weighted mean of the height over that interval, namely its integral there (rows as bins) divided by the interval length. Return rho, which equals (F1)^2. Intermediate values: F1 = 18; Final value 312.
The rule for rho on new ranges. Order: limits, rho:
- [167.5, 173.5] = 144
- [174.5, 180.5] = 185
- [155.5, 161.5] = 266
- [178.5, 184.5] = 212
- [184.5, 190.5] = 249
